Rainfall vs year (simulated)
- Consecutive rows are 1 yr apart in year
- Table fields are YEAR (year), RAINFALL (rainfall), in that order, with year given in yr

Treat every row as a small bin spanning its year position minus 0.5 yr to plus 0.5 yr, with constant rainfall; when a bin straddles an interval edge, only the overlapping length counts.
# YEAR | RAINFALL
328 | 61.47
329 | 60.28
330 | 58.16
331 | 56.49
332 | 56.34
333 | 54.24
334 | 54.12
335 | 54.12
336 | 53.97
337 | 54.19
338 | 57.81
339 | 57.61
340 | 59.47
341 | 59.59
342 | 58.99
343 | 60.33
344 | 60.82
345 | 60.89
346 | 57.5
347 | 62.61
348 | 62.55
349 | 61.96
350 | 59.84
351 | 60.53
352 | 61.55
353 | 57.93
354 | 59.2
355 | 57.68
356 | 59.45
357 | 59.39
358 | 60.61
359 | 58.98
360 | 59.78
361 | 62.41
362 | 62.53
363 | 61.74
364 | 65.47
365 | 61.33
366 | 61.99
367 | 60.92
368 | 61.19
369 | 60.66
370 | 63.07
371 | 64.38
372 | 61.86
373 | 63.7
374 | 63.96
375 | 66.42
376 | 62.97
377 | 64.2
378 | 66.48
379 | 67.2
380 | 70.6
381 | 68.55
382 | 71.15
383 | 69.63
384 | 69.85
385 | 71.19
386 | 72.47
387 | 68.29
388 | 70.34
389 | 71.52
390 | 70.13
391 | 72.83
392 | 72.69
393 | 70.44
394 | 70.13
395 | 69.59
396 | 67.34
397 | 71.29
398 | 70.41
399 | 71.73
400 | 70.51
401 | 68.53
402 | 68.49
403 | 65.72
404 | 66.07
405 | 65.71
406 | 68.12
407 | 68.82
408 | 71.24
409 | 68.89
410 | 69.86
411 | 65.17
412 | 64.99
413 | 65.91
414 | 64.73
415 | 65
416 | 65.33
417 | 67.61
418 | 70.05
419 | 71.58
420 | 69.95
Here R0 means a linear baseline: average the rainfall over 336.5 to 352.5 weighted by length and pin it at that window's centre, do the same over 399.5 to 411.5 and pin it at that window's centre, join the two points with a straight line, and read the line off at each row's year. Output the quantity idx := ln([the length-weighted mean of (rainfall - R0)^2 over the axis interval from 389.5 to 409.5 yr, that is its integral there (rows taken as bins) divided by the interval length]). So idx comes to 2.4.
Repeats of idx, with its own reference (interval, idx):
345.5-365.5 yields 1.4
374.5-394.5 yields 3.1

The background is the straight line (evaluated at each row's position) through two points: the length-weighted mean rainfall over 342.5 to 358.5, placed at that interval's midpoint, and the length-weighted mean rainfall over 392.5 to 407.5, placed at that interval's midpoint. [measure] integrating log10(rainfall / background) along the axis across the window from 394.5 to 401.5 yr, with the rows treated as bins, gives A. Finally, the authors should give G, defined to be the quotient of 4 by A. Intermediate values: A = 0.06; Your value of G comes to 65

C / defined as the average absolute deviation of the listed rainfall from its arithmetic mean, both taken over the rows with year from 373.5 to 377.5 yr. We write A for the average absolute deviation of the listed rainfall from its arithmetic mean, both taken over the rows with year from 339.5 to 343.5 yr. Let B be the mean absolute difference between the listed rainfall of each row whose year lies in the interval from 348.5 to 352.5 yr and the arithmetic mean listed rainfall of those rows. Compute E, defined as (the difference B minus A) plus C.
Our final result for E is 1.4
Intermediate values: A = 0.4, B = 0.8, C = 1.0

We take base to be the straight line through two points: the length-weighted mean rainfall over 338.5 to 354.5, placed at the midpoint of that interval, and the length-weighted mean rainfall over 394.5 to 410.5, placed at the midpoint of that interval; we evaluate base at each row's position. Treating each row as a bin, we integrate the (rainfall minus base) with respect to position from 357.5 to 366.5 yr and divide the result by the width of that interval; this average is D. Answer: -0.9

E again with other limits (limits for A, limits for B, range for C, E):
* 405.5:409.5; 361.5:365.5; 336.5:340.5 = 1.9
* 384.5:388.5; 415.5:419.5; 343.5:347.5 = 2.4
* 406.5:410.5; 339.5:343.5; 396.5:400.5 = 0.0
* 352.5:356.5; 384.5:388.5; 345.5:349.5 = 2.3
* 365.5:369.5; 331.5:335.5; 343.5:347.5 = 1.9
